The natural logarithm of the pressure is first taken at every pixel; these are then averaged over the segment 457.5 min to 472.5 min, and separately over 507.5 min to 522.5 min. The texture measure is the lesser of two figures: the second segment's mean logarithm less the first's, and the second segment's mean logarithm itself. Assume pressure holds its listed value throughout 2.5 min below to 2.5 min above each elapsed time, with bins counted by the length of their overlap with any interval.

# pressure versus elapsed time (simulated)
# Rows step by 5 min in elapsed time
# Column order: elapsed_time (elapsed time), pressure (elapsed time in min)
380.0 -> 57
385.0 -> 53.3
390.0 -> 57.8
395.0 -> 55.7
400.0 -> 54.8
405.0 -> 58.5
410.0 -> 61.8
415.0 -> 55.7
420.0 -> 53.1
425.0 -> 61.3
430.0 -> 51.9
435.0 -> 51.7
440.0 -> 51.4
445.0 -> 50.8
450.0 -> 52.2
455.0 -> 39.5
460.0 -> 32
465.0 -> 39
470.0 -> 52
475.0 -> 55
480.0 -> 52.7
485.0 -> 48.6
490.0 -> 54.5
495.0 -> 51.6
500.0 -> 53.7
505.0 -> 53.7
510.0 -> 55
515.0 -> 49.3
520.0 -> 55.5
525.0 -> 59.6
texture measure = 0.28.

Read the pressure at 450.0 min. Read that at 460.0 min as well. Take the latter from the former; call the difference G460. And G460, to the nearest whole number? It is 20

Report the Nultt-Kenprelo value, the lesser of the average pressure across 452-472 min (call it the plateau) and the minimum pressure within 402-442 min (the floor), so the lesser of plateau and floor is 41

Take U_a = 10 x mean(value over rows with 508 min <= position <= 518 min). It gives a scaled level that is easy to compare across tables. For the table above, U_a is 522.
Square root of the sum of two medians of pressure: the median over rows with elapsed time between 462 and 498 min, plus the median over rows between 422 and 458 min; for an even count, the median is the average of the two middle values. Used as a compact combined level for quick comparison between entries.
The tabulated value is 10.2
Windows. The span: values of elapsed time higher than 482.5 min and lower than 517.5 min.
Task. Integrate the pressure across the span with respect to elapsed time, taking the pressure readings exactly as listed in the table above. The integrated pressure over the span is 1832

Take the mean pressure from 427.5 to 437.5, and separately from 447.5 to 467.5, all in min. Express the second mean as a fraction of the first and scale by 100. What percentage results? 79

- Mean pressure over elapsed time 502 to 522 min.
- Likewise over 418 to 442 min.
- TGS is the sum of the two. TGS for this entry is 107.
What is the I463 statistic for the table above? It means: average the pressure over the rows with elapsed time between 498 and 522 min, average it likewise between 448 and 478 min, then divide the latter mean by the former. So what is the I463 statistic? 0.84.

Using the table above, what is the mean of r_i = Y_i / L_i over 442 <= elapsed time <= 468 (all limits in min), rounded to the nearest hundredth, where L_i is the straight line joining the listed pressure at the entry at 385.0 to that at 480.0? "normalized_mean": 0.81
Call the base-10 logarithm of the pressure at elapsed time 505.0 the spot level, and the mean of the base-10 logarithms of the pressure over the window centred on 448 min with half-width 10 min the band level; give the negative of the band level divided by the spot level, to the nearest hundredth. -0.97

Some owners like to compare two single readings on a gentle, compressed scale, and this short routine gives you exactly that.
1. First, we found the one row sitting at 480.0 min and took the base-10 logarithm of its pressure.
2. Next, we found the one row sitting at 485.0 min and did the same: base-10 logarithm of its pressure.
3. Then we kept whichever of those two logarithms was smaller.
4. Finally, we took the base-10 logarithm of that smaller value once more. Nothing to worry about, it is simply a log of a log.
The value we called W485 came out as 0.227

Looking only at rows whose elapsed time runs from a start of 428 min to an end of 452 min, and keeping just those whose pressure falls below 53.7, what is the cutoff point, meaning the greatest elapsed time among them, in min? 450.0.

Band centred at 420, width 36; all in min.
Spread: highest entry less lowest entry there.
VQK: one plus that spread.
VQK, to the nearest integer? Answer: 11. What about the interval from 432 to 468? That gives 21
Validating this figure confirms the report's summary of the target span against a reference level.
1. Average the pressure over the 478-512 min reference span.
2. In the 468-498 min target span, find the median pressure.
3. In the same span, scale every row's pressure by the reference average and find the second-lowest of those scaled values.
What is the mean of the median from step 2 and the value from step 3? 26.7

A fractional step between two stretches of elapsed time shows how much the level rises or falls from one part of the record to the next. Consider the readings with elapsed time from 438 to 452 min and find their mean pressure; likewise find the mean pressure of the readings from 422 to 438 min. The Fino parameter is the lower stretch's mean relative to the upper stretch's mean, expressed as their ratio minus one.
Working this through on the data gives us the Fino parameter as 0.07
